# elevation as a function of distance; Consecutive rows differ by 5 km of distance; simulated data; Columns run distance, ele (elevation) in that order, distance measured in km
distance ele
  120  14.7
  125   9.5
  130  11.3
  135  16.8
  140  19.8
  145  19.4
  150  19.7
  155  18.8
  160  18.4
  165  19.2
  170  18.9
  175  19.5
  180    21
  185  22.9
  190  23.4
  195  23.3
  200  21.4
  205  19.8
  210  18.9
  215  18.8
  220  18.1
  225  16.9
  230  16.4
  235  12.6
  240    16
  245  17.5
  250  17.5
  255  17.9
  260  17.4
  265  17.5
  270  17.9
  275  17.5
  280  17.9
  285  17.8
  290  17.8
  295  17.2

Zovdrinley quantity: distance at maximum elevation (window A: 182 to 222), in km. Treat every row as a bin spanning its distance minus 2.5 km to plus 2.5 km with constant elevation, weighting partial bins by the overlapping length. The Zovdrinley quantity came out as 190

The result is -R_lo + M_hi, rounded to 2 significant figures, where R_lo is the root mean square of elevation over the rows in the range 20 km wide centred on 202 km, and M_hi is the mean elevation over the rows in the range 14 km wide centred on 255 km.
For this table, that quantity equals -3.3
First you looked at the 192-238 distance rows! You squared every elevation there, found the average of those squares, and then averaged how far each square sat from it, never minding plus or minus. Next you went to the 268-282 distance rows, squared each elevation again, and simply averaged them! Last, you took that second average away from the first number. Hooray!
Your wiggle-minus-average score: -236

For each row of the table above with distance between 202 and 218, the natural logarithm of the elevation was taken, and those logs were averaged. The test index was 2.95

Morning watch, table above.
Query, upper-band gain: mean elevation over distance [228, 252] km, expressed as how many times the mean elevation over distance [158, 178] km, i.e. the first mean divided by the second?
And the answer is 0.84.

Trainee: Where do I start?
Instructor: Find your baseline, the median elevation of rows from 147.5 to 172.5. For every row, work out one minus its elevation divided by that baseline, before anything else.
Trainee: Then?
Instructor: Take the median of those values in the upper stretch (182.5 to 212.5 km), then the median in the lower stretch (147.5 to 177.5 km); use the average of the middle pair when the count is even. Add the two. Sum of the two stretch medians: -0.18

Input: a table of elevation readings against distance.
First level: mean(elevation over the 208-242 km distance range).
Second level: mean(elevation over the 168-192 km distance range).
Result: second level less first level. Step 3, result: 4.3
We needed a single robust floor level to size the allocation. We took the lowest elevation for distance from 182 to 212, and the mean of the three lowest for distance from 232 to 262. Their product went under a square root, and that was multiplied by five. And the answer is 85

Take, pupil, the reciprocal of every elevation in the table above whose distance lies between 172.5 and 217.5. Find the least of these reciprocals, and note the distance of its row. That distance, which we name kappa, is 190 km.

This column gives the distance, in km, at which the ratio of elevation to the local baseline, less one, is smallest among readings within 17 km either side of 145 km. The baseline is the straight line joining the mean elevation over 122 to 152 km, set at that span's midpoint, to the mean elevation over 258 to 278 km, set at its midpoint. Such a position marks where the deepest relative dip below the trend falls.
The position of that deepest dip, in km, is 130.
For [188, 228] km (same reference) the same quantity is 225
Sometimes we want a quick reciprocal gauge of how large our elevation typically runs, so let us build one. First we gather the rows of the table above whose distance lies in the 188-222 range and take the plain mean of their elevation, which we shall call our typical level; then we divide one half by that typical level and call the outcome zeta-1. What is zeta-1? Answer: 0.0244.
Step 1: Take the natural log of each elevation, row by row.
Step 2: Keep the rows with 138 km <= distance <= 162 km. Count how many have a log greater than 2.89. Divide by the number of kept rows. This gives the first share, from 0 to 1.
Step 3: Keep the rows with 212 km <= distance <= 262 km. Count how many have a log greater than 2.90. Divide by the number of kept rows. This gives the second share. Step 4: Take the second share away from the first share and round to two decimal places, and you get 0.90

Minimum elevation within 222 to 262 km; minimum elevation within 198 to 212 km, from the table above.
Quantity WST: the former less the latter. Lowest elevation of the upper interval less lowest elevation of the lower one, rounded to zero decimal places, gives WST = -6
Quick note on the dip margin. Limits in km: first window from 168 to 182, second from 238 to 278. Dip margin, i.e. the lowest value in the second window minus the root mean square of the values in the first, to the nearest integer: -4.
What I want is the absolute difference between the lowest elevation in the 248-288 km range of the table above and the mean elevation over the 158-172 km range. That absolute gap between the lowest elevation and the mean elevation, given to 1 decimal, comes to 1.4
